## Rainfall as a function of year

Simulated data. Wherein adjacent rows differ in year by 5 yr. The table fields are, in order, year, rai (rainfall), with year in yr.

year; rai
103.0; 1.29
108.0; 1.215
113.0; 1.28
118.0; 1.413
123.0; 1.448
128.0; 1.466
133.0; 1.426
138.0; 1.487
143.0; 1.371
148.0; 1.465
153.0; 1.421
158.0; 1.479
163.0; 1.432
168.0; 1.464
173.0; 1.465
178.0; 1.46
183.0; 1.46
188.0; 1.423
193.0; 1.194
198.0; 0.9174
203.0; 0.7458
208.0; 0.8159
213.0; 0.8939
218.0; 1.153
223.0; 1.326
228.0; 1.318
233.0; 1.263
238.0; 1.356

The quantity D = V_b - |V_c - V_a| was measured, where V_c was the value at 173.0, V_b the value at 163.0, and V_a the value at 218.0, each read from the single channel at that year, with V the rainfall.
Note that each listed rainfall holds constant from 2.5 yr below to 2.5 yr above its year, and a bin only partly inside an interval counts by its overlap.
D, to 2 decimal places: 1.12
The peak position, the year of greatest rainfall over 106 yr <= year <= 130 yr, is 128.0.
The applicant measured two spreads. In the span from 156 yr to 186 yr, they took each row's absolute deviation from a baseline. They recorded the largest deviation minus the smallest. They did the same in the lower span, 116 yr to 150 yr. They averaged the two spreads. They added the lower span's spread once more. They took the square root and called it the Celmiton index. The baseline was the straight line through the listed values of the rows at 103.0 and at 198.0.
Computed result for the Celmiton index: 0.55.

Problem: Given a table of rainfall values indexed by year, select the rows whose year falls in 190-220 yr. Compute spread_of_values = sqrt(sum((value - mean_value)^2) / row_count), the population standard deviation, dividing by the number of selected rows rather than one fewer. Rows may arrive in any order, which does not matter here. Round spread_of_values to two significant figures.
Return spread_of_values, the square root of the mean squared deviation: 0.17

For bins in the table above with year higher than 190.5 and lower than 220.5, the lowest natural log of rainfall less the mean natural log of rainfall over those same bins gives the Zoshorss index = -0.23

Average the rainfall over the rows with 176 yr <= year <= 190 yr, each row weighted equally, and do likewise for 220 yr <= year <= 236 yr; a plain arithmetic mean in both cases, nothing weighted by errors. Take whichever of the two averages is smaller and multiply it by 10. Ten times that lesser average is 13.0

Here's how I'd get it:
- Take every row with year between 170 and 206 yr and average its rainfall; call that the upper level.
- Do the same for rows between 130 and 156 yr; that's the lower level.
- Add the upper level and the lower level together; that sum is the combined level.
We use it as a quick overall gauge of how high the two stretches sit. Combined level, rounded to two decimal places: 2.67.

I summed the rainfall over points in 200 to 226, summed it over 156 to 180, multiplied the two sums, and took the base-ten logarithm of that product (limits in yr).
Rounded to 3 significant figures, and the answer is 1.56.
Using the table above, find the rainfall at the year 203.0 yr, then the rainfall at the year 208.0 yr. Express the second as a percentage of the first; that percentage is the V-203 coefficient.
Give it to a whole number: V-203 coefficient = 109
